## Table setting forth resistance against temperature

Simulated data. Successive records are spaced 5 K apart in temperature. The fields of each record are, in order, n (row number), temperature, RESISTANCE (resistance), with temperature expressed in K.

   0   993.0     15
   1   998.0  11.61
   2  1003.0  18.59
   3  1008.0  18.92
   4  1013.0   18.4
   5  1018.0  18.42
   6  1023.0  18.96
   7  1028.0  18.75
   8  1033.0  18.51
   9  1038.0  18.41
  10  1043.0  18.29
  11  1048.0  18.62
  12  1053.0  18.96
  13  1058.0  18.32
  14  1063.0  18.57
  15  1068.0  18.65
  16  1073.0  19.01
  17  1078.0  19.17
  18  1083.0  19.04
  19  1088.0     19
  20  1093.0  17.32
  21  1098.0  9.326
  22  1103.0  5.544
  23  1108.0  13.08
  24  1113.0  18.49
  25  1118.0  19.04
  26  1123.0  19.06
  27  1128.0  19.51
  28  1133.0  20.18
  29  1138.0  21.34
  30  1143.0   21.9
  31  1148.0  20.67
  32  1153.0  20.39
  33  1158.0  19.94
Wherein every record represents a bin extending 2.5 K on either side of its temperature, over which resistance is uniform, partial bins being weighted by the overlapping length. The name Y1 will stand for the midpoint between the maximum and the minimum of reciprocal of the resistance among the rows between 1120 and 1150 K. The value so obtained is 0.049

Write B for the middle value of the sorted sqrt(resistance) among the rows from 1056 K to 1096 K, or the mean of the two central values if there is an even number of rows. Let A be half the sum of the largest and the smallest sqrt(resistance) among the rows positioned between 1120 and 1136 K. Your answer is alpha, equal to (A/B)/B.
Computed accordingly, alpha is 0.24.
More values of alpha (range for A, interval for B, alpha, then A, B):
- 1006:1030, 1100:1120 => 0.28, 4.32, 3.96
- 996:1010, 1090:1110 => 0.35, 3.88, 3.34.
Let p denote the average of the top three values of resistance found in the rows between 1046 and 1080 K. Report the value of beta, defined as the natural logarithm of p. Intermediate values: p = 19.0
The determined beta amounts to 2.95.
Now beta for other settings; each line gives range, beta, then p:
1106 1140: 3.01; 20.3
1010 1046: 2.93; 18.7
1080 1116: 2.94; 18.8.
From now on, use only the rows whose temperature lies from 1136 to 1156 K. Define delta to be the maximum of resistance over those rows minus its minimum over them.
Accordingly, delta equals 1.5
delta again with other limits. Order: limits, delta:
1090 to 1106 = 11.8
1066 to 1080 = 0.5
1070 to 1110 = 13.6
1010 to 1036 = 0.6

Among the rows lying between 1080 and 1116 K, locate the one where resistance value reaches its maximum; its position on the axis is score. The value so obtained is 1083.0 K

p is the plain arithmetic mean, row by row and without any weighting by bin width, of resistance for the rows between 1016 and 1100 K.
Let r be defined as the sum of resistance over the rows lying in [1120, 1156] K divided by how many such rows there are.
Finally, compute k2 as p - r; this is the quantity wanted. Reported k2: -2.4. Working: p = 18.1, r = 20.4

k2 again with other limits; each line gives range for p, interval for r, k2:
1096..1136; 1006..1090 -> -3.2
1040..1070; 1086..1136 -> 2.5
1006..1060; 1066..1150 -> 0.9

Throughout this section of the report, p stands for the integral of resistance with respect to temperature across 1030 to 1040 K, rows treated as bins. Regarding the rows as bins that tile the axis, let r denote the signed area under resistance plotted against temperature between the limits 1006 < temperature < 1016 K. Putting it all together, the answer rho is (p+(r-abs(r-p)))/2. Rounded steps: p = 185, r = 186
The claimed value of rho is 184.8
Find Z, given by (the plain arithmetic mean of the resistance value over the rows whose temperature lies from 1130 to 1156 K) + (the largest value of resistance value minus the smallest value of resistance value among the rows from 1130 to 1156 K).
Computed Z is 22.6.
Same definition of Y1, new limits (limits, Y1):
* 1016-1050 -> 0.054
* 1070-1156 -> 0.113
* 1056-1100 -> 0.080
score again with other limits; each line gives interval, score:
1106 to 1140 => 1138.0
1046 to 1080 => 1078.0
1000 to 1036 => 1023.0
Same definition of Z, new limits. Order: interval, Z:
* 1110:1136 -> 20.9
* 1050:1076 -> 19.4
